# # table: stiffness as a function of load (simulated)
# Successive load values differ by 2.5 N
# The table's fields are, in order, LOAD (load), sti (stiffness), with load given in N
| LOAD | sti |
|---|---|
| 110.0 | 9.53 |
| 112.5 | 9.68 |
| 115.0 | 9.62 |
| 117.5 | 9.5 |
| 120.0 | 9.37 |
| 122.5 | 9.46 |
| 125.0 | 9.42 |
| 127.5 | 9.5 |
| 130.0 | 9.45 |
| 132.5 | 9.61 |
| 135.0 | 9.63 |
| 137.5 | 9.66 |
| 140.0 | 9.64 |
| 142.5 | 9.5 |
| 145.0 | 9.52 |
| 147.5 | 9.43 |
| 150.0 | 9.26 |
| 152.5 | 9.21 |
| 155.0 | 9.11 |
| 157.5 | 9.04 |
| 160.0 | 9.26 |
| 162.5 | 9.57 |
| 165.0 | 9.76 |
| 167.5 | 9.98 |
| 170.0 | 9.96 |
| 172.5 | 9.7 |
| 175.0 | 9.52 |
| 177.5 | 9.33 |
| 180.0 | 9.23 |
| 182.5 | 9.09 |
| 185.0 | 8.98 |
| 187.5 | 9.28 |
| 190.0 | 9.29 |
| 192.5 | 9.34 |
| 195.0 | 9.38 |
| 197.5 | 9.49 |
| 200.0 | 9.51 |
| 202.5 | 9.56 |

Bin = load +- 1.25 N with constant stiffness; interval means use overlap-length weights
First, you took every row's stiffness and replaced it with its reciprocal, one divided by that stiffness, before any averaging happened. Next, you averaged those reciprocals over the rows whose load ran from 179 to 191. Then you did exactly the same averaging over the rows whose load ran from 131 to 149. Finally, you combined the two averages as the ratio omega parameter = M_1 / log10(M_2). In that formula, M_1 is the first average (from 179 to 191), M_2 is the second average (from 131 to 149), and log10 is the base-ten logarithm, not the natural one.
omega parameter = -0.111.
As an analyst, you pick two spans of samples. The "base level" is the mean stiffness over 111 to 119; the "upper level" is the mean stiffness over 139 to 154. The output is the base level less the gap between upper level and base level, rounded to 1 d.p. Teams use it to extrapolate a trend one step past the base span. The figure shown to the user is 9.8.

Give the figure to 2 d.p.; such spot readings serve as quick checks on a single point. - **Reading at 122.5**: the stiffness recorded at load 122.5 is 9.46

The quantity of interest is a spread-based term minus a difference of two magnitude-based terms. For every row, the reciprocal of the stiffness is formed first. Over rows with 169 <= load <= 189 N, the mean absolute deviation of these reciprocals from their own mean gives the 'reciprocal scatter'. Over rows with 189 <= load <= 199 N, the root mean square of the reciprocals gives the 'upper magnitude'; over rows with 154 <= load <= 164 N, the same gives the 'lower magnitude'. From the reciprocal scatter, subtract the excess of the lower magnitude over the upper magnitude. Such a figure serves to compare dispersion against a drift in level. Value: 0.0013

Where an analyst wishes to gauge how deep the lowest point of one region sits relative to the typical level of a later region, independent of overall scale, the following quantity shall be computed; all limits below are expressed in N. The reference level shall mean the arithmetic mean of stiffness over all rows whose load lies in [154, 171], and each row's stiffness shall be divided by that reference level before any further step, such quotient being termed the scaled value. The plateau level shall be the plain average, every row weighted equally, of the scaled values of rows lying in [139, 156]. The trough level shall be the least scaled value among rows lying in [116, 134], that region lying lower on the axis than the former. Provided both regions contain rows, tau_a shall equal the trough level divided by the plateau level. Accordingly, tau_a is 1.00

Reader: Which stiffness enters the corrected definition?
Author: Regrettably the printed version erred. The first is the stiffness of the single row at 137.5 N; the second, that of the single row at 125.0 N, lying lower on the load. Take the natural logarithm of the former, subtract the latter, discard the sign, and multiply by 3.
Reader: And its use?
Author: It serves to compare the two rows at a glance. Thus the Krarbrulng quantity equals 21.5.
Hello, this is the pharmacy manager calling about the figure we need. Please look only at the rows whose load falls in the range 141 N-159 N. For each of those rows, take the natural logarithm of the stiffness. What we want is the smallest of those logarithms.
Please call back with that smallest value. 2.20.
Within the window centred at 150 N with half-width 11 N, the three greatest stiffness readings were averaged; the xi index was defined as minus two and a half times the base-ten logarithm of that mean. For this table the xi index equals -2.45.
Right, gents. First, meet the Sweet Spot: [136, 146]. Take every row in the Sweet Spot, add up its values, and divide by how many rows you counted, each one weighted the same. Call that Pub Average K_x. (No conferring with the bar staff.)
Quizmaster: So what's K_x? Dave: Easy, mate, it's 9.58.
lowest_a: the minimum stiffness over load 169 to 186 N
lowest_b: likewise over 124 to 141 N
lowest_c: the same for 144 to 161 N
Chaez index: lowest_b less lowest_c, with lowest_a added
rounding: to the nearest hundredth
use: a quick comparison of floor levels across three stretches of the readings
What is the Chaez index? 9.36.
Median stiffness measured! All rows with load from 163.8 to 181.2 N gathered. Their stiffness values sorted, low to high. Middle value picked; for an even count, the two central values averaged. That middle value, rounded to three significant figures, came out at 9.70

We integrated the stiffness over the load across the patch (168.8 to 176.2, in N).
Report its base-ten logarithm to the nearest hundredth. 1.86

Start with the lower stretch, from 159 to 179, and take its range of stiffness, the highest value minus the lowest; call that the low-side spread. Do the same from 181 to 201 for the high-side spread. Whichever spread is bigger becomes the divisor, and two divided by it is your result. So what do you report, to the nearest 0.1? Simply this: 2.8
